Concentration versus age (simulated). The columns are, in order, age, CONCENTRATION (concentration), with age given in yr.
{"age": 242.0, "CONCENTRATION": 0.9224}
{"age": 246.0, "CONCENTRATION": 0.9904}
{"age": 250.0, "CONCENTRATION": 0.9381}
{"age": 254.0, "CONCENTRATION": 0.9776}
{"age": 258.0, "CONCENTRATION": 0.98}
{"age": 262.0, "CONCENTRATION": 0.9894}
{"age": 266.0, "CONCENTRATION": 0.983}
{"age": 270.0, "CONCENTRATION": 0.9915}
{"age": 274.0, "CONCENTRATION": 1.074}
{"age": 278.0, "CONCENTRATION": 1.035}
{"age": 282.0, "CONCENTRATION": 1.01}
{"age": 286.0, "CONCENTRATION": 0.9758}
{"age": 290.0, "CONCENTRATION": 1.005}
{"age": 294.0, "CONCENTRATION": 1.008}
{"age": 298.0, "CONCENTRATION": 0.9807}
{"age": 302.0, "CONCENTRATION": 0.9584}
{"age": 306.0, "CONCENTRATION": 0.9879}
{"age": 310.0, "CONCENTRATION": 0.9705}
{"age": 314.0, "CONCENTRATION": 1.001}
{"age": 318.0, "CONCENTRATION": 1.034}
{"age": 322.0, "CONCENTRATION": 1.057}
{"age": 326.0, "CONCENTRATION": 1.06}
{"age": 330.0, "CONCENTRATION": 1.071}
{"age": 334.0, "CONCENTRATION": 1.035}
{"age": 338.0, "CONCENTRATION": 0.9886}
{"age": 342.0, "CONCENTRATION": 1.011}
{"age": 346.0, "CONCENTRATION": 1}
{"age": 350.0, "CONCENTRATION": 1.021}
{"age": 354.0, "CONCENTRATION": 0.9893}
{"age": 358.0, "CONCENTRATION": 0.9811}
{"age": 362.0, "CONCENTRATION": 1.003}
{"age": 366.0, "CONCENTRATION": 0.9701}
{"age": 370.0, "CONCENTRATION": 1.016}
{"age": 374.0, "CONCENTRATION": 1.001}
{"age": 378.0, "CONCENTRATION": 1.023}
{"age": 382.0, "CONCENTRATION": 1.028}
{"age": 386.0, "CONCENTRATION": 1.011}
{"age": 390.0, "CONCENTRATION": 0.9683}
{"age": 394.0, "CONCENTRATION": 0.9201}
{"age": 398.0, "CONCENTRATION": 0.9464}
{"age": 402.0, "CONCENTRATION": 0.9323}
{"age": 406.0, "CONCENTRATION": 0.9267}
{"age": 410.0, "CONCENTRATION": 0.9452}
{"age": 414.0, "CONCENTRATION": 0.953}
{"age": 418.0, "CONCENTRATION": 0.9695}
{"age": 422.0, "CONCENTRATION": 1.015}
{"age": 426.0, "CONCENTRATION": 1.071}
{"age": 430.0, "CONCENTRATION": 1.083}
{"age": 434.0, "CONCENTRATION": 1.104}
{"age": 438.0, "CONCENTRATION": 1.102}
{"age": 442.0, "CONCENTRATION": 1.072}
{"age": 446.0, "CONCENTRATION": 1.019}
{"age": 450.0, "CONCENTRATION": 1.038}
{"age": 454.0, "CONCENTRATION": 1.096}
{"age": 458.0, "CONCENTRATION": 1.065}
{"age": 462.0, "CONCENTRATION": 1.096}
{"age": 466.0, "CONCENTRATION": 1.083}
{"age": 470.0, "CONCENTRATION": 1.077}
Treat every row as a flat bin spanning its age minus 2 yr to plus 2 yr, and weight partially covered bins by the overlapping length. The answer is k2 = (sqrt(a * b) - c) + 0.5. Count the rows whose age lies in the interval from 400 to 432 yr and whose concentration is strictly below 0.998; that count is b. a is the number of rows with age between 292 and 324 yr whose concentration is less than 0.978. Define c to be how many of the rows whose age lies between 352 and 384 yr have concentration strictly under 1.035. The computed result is -4.3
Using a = 2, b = 5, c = 8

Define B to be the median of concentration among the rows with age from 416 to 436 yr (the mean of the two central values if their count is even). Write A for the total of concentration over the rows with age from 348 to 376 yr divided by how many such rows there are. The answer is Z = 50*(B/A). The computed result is 53.7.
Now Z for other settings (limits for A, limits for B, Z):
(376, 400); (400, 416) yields 47.8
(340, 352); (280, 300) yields 49.7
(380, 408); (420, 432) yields 55.7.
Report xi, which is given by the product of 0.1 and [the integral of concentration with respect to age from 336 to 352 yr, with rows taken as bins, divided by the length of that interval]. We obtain 0.101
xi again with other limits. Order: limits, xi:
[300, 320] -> 0.099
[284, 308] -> 0.099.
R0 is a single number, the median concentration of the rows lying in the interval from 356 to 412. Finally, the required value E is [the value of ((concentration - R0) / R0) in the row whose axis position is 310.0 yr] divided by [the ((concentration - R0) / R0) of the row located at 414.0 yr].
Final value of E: 0.23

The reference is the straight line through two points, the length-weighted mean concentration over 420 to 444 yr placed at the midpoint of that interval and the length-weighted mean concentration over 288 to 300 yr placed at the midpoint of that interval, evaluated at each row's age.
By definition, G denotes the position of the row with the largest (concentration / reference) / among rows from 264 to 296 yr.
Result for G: 274.0 yr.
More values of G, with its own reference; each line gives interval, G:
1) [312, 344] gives 330.0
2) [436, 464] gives 438.0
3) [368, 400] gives 382.0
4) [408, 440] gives 434.0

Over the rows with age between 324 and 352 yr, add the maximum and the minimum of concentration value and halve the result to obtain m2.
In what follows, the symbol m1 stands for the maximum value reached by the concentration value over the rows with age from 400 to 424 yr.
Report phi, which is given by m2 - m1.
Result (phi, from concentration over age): 0.01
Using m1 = 1.015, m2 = 1.03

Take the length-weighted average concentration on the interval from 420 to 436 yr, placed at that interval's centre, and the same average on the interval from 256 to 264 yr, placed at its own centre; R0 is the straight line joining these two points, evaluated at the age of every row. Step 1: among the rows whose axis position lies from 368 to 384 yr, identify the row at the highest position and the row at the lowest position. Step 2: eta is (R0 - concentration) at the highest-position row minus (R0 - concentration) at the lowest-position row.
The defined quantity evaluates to -0.01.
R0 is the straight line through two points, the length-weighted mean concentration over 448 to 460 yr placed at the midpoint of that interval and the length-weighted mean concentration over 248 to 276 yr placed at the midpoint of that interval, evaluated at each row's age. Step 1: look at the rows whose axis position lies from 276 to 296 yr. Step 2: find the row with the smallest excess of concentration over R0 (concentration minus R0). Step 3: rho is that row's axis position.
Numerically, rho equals 286.0 yr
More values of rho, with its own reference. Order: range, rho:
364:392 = 390.0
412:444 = 414.0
